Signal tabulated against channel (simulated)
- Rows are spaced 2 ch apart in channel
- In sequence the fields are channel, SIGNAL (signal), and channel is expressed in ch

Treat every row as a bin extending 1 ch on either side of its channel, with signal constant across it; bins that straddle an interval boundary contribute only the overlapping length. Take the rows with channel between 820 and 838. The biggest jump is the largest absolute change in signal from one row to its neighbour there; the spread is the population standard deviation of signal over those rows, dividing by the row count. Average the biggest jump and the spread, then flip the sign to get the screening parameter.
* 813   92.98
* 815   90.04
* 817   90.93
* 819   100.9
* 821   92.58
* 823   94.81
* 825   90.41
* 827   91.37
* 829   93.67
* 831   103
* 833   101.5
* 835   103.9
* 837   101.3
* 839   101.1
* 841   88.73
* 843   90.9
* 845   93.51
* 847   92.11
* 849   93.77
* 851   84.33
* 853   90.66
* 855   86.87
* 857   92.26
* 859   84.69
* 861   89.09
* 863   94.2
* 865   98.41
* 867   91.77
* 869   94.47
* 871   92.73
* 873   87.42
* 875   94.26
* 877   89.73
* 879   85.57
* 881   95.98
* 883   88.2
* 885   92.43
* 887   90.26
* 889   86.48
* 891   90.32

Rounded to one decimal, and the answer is -7.2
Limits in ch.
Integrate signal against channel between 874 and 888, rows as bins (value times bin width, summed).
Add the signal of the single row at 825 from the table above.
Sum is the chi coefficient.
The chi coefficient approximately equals 1363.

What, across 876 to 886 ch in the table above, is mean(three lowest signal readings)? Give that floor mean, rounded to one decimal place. 87.8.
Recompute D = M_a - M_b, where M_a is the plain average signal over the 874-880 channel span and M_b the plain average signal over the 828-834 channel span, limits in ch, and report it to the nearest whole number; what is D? -10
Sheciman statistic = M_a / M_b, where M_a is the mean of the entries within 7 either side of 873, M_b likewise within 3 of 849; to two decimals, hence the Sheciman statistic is 1.01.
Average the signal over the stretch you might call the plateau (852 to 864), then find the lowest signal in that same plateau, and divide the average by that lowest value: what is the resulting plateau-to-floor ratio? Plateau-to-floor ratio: 1.058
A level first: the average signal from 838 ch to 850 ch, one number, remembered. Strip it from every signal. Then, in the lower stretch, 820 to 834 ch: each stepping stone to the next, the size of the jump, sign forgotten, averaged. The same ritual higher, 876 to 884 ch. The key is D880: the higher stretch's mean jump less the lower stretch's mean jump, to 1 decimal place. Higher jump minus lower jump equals 4.0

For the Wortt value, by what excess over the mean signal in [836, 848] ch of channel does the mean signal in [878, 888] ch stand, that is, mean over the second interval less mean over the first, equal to -4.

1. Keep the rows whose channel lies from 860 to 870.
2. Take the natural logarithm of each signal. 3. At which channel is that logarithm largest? 865 ch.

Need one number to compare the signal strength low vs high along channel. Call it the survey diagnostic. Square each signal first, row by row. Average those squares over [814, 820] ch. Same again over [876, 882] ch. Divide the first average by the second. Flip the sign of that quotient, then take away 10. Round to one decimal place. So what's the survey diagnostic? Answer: -11.1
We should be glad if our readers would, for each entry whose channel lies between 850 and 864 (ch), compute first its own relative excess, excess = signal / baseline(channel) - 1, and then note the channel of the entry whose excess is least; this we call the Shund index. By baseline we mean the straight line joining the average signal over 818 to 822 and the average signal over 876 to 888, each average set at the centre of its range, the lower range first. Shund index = 851 ch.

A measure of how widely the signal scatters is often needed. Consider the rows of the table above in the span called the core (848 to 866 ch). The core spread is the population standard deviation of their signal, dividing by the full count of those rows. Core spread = 4.4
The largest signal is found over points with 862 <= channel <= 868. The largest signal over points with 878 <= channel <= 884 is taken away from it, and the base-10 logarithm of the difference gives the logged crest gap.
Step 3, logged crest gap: 0.39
